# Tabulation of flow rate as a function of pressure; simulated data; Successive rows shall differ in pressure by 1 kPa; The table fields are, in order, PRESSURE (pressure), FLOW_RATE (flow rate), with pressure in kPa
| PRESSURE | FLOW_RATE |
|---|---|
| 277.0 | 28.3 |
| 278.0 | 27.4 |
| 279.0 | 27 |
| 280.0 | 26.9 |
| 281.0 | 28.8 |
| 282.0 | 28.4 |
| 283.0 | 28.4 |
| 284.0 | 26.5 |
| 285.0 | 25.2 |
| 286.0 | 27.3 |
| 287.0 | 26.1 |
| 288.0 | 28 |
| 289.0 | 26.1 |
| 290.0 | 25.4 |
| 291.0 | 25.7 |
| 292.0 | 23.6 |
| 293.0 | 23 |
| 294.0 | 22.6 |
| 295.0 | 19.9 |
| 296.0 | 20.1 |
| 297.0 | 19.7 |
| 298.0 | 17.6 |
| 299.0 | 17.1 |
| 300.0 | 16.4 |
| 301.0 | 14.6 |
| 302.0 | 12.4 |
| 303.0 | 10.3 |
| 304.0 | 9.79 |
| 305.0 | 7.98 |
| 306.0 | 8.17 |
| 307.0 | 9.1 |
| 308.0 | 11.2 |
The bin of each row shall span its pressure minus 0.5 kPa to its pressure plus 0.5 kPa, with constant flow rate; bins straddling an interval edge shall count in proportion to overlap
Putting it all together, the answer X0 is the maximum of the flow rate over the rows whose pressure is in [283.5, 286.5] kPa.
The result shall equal 27.3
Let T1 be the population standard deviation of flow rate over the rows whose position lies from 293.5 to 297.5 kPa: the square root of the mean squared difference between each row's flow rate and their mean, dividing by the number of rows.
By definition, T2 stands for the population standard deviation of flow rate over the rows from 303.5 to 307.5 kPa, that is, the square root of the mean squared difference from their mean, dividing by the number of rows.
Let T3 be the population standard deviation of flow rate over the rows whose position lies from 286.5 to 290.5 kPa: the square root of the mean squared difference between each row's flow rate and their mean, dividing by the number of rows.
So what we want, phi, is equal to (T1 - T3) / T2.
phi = 0.29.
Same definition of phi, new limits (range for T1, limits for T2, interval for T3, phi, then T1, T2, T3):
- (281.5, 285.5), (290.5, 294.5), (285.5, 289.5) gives 0.45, 1.36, 1.19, 0.8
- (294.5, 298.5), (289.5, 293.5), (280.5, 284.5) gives 0.10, 1.01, 1.15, 0.9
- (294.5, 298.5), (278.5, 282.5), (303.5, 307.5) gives 0.33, 1.01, 0.84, 0.7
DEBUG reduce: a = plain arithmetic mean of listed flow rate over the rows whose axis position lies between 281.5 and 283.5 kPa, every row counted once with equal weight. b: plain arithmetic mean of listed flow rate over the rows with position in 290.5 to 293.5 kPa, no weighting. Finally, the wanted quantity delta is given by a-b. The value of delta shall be 4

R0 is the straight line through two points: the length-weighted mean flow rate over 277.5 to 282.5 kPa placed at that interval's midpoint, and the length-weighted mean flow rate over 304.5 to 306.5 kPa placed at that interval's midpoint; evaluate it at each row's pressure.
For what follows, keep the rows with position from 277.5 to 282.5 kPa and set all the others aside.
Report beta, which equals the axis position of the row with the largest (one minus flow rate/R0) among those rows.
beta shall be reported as 278.0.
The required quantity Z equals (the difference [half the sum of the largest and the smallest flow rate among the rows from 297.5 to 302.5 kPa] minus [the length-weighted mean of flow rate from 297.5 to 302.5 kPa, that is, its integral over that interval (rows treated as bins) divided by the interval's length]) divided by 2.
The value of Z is -0.31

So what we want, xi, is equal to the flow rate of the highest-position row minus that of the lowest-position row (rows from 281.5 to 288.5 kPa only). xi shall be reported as 0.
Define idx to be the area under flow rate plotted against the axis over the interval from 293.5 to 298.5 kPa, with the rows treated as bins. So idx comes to 100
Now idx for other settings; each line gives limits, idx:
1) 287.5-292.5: 129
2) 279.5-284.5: 139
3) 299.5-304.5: 63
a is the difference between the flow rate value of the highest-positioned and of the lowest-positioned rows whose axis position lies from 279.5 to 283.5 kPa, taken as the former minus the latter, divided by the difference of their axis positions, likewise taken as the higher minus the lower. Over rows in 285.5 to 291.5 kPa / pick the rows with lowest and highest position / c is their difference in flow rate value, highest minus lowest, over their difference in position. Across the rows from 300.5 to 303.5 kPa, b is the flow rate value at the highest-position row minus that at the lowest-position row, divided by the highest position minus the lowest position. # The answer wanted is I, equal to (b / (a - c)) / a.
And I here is -5.2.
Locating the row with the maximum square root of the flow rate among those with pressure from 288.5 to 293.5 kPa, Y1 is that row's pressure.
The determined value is 289.0 kPa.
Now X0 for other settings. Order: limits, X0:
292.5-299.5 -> 23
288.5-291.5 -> 26.1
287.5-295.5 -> 28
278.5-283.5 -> 28.8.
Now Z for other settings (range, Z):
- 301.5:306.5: 0.23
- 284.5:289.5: 0.03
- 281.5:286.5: -0.18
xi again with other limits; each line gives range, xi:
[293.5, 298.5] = -5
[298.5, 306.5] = -9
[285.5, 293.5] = -4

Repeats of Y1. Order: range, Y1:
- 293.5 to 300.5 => 294.0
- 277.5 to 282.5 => 281.0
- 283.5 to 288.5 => 288.0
